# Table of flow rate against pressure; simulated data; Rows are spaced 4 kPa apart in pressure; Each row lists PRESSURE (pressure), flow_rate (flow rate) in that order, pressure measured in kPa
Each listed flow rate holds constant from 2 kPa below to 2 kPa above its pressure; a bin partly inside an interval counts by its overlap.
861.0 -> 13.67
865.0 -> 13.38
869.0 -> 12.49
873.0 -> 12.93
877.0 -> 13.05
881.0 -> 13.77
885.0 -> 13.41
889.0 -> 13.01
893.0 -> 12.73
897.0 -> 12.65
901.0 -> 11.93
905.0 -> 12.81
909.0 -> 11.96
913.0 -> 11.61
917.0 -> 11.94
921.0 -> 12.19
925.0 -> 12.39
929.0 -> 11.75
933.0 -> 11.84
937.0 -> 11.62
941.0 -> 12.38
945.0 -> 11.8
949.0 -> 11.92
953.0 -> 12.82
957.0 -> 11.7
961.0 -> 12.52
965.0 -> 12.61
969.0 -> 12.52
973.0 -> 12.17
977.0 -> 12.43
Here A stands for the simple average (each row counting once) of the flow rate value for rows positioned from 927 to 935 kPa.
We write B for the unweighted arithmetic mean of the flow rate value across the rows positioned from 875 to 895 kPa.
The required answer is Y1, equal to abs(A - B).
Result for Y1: 1.4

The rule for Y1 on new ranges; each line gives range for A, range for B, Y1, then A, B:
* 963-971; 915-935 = 0.5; 12.6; 12.0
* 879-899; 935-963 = 1.0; 13.1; 12.1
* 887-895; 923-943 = 0.9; 12.9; 12.0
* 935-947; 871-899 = 1.1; 11.9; 13.1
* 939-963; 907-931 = 0.2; 12.2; 12.0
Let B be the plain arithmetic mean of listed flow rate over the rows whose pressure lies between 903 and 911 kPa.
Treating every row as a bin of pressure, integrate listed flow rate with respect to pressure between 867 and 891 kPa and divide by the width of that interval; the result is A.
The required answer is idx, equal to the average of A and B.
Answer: 12.7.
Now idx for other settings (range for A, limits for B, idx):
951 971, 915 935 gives 12.2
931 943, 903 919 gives 12.0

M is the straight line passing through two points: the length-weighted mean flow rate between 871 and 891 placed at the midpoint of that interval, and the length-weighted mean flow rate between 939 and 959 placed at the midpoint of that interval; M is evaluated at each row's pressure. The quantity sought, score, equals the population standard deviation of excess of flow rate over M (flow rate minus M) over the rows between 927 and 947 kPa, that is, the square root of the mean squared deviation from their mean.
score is 0.306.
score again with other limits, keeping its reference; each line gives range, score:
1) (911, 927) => 0.364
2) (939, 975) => 0.448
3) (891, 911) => 0.351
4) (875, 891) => 0.304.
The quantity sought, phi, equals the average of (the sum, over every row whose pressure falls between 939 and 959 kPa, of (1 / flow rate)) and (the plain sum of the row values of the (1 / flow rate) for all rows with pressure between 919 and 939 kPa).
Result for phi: 0.416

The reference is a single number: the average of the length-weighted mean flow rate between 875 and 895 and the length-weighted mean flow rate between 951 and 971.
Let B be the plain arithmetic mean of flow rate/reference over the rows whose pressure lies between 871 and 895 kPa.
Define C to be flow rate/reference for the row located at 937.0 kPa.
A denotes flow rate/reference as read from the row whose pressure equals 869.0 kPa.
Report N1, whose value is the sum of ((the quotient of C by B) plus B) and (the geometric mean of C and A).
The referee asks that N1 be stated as 2.85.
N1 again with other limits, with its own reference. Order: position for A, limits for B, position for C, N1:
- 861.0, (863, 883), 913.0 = 2.89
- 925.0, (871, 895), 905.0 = 2.98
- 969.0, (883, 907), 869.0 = 2.95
